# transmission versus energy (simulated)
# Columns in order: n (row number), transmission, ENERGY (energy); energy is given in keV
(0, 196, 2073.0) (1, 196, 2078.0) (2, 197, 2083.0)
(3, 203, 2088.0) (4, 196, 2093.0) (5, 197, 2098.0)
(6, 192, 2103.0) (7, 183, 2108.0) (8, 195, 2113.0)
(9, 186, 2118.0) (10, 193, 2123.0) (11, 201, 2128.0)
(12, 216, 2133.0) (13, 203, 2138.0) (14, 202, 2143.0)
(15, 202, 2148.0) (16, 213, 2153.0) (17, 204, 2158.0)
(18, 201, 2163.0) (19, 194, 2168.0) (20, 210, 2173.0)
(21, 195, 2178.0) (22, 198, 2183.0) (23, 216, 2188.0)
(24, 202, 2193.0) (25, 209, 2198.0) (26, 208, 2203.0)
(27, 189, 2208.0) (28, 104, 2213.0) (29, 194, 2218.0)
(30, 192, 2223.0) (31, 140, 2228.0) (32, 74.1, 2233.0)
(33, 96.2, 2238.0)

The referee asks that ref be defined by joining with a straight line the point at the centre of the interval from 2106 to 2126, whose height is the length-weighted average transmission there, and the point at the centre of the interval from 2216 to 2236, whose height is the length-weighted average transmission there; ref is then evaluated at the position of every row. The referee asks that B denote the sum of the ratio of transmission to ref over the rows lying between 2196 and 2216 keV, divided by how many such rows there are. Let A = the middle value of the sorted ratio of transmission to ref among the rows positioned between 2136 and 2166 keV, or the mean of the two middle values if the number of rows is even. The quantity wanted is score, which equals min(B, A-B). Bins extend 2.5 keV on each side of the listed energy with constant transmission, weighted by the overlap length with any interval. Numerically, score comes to 0.02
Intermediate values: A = 1.15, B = 1.14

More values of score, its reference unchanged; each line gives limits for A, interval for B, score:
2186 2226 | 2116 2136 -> 0.22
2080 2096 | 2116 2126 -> -0.02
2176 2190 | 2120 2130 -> 0.15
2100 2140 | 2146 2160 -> -0.15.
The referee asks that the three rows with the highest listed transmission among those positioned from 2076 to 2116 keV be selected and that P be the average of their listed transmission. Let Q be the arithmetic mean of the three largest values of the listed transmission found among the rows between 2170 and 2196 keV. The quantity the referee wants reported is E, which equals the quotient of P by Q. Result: 0.95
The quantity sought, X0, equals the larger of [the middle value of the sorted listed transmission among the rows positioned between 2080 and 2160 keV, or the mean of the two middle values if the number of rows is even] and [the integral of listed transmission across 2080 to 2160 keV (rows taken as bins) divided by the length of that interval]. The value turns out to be 199.0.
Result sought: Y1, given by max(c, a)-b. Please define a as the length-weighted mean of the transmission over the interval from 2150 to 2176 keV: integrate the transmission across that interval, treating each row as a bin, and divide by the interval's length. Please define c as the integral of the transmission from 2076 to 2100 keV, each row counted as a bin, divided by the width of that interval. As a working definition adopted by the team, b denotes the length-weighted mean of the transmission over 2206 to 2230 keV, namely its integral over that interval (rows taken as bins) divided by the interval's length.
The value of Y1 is 40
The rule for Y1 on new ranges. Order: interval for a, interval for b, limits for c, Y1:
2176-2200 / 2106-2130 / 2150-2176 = 13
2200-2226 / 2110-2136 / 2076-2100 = 0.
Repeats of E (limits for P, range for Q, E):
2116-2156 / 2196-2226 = 1.03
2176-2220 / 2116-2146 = 1.02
